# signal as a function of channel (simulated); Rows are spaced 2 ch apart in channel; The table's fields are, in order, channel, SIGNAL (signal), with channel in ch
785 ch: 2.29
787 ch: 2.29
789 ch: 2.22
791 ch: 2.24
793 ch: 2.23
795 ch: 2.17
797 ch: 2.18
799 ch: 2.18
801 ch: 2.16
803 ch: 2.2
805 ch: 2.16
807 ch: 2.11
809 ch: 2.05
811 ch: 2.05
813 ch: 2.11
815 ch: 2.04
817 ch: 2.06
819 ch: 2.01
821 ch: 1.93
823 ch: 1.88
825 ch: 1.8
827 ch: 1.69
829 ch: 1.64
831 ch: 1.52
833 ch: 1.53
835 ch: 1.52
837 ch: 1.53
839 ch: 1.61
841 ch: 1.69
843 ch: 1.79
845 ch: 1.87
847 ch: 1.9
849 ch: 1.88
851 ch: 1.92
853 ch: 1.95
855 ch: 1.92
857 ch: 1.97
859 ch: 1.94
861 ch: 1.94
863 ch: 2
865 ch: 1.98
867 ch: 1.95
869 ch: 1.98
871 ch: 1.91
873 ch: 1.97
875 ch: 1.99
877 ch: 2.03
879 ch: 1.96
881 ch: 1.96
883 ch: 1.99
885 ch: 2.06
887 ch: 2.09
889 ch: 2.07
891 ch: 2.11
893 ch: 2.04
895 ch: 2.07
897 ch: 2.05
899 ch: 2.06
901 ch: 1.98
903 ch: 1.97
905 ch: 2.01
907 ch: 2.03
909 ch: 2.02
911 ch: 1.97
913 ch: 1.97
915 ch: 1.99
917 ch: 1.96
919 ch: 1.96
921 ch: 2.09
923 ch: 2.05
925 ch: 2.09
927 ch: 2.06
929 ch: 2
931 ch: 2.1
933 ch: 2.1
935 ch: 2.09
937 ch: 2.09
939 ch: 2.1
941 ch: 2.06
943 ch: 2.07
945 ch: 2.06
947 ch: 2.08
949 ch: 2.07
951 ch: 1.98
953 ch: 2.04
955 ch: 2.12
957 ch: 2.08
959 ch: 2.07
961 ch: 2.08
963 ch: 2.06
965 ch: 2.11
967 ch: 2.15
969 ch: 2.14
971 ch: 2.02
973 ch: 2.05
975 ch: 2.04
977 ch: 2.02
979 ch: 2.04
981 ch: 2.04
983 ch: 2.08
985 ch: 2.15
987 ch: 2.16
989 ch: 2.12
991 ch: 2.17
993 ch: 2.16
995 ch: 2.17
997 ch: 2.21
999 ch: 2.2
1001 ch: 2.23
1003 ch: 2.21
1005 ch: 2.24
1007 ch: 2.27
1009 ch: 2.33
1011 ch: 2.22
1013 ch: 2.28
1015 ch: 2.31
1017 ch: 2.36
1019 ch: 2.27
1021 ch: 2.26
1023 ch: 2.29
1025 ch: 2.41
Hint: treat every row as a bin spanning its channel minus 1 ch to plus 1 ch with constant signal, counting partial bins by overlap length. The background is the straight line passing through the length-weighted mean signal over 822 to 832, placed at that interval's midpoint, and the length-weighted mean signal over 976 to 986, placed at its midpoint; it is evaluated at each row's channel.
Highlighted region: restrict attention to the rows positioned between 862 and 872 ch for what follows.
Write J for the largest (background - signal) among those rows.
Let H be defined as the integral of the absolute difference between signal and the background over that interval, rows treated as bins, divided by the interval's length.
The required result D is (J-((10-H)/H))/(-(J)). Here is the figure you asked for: -592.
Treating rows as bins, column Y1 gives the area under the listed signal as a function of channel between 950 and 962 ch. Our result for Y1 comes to 24.7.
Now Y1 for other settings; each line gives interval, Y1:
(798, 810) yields 25.7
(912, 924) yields 24.0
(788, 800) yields 26.4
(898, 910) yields 24.1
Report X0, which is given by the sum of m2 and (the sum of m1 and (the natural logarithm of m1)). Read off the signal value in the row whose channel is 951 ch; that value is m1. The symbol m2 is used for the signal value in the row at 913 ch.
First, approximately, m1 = 1.98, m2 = 1.97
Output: 4.6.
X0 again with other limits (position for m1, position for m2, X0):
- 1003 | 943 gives 5.1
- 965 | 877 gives 4.9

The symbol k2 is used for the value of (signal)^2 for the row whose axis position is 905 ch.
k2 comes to 4.04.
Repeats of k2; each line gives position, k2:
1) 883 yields 3.96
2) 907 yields 4.12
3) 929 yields 4.00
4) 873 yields 3.88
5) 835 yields 2.31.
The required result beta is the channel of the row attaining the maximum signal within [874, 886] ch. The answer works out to 885 ch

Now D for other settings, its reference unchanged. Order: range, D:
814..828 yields 2674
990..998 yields -1855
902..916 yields -1629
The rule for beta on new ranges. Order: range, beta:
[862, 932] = 891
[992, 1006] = 1005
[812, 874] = 813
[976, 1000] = 997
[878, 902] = 891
